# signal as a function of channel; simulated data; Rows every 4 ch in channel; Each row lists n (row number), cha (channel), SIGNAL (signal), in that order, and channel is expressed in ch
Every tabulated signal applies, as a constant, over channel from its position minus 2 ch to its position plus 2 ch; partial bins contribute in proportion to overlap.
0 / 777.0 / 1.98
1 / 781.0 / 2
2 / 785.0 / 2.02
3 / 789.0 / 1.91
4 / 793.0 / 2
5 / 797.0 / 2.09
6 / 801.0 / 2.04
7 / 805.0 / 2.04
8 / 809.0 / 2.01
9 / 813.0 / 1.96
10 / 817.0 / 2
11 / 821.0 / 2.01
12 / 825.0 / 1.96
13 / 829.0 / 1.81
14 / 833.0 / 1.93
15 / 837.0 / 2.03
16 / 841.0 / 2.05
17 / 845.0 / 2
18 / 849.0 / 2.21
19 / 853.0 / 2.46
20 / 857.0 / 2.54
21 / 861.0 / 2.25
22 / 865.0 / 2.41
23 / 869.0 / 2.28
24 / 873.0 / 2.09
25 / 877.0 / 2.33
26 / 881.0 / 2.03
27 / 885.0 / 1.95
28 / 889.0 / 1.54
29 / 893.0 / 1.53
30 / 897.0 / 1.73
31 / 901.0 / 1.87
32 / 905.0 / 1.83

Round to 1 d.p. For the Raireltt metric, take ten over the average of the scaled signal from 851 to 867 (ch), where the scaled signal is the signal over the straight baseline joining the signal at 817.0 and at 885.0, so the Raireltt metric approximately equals 8.2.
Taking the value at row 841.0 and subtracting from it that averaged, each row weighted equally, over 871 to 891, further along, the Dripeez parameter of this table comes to 0.06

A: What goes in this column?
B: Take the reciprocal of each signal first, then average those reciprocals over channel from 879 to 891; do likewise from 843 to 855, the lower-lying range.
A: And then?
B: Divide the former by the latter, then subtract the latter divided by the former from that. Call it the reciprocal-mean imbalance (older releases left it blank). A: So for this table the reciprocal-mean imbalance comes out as 0.4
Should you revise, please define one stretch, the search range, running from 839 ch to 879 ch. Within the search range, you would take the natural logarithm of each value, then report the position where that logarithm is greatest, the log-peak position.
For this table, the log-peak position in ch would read 857.0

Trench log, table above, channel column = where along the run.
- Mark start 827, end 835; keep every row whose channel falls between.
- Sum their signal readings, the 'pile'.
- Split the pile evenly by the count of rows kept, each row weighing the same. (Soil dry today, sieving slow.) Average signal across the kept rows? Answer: 1.87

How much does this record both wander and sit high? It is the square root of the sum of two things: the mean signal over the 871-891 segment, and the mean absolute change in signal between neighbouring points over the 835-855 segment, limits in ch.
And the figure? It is 1.46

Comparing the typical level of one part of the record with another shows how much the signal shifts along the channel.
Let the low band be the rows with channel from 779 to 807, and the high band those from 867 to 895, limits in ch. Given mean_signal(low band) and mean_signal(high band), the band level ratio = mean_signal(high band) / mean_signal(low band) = 0.98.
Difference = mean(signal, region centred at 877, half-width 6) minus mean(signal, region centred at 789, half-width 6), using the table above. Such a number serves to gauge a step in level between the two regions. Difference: 0.17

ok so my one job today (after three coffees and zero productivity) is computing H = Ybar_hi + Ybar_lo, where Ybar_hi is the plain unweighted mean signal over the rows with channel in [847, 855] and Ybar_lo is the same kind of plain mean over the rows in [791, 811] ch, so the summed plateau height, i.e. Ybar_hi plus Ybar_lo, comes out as 4.37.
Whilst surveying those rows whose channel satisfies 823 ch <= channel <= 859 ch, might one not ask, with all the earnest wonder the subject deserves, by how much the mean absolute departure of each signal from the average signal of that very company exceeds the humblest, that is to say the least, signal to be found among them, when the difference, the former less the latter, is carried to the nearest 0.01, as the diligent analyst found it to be -1.61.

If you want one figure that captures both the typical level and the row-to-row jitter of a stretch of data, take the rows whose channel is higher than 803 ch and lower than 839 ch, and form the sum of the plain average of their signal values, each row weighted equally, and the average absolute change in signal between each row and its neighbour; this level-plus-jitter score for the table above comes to 2.04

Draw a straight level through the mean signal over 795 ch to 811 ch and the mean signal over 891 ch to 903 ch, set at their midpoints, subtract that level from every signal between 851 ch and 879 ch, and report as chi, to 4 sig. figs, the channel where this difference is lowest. 873.0 ch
